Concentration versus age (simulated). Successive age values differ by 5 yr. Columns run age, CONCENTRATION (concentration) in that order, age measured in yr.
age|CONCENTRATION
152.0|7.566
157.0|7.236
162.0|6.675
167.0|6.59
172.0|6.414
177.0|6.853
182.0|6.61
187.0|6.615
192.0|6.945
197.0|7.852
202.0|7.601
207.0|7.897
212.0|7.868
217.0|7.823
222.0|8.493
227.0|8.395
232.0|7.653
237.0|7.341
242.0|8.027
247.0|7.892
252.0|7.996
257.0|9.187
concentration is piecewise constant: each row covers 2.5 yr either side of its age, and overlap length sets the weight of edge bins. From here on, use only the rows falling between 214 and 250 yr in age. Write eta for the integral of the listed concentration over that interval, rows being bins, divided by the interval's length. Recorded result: 7.9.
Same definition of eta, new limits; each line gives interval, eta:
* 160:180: 6.6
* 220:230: 8.4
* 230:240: 7.5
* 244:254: 7.9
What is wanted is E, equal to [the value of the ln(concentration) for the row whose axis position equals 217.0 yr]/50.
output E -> 0.0411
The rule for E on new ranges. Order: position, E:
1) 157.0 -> 0.0396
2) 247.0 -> 0.0413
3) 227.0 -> 0.0426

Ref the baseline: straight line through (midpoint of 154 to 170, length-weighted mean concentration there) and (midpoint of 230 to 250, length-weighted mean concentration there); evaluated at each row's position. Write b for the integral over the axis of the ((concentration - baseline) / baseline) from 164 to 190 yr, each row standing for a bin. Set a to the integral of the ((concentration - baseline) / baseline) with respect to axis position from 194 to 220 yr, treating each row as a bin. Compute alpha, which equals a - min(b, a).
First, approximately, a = 1.6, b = -1.4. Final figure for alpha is 3.0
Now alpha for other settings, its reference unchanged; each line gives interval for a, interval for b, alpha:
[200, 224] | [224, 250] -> 1.1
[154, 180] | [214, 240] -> 0.0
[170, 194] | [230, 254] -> 0.0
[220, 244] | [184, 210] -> 0.6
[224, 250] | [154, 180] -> 1.1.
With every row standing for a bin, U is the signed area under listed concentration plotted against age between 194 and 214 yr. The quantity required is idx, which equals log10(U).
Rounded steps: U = 156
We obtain 2.19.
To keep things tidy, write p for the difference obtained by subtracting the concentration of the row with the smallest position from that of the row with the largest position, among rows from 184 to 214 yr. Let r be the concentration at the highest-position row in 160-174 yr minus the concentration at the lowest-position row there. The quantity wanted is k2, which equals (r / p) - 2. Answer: -2.2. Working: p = 1.3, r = -0.3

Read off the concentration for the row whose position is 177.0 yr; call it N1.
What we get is 6.853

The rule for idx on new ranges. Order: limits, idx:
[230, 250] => 2.19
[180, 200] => 2.15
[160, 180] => 2.12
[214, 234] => 2.21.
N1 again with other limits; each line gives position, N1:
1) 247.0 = 7.892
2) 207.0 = 7.897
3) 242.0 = 8.027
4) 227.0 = 8.395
